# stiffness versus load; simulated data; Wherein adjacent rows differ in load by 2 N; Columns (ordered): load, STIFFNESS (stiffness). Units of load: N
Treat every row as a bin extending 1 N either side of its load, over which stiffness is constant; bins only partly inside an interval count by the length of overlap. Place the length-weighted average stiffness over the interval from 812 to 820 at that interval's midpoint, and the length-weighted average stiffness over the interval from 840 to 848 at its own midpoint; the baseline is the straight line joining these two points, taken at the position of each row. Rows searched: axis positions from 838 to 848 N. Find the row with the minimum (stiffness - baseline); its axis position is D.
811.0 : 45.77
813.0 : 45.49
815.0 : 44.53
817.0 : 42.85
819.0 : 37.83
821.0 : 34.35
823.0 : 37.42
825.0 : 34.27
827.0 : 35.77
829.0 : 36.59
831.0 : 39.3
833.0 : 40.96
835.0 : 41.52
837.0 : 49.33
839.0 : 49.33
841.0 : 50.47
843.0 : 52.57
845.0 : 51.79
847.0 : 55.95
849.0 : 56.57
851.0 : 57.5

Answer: 839.0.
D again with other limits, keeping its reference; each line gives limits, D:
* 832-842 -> 835.0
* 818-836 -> 825.0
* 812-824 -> 821.0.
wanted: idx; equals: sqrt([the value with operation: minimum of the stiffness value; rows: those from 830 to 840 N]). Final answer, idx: 6.3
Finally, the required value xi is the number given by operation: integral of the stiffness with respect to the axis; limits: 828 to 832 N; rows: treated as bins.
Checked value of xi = 152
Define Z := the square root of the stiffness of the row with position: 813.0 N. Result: 6.7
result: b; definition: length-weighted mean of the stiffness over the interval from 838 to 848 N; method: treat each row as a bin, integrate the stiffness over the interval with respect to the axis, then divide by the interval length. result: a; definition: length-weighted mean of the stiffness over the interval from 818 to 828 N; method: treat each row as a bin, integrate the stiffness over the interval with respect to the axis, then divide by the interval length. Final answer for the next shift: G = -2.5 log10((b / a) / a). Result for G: 3.49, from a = 36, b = 52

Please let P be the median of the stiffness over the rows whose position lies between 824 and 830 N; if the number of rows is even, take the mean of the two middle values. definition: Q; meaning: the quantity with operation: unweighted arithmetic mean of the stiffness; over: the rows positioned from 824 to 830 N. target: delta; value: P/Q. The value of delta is 1.01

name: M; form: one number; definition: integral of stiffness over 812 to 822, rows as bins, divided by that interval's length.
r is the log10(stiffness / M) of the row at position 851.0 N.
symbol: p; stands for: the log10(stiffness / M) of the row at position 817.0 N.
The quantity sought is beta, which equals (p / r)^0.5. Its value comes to 0.36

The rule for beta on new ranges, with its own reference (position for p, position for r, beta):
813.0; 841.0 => 0.71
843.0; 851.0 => 0.86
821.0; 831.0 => 2.04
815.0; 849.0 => 0.51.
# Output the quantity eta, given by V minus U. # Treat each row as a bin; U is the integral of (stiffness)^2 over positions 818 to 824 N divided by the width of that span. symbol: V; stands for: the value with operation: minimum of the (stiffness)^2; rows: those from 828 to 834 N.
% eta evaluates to 2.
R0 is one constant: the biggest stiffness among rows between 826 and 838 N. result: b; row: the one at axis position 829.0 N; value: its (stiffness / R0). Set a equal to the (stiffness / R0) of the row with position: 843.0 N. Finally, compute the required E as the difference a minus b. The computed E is 0.32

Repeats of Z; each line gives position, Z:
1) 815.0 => 6.7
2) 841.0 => 7.1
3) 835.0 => 6.4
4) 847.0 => 7.5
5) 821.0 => 5.9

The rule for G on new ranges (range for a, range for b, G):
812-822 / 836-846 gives 3.80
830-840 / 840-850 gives 3.90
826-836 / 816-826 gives 4.02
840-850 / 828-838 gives 4.59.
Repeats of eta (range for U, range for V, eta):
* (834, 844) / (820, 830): -1206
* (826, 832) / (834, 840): 336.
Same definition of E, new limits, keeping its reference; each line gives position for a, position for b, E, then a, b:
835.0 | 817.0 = -0.03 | 0.84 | 0.87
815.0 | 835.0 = 0.06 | 0.90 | 0.84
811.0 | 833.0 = 0.10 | 0.93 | 0.83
